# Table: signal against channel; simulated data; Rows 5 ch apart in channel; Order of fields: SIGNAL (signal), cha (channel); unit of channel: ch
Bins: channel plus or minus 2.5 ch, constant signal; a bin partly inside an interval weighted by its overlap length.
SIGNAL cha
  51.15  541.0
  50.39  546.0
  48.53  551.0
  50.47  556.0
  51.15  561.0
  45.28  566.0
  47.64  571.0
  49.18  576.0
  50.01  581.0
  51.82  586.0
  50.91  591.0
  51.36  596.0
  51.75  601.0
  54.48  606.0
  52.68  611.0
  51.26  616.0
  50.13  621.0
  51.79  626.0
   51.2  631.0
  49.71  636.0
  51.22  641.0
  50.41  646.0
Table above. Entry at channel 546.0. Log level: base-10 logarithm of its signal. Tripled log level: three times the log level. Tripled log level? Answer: 5.11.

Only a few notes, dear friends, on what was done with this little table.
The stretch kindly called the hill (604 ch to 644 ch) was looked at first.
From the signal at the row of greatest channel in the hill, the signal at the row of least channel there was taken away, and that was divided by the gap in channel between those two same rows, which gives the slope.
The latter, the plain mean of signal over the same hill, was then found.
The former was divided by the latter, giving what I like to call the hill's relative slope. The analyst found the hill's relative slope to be -0.002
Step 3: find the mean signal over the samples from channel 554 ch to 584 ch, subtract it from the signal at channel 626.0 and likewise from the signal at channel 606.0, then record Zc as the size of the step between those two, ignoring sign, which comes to 2.7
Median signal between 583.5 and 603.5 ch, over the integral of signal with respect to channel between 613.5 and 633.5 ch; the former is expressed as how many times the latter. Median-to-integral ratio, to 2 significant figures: 0.050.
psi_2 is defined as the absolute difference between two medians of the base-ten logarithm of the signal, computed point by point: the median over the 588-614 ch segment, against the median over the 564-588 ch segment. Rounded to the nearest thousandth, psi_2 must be 0.022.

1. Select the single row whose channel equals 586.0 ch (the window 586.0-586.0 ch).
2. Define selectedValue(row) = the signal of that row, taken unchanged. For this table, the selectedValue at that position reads 51.82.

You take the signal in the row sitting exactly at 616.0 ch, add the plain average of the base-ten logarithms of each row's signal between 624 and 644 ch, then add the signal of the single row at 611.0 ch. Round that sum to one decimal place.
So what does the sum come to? 105.6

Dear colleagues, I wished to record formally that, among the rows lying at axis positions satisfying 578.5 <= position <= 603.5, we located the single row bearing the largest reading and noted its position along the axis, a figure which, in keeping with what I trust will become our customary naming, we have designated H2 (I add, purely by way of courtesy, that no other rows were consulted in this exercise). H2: 586.0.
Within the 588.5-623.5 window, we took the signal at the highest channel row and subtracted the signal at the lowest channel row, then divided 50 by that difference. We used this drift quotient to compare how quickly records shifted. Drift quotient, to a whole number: -64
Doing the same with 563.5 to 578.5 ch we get 13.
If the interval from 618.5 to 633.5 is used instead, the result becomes 47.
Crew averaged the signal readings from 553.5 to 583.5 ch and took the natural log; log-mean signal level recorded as 3.89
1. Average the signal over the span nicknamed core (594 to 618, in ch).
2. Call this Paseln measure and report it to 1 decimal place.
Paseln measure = 52.3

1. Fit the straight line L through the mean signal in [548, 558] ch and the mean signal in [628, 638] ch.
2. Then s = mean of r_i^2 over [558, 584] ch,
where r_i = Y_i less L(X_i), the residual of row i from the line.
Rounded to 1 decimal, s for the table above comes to 5.2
